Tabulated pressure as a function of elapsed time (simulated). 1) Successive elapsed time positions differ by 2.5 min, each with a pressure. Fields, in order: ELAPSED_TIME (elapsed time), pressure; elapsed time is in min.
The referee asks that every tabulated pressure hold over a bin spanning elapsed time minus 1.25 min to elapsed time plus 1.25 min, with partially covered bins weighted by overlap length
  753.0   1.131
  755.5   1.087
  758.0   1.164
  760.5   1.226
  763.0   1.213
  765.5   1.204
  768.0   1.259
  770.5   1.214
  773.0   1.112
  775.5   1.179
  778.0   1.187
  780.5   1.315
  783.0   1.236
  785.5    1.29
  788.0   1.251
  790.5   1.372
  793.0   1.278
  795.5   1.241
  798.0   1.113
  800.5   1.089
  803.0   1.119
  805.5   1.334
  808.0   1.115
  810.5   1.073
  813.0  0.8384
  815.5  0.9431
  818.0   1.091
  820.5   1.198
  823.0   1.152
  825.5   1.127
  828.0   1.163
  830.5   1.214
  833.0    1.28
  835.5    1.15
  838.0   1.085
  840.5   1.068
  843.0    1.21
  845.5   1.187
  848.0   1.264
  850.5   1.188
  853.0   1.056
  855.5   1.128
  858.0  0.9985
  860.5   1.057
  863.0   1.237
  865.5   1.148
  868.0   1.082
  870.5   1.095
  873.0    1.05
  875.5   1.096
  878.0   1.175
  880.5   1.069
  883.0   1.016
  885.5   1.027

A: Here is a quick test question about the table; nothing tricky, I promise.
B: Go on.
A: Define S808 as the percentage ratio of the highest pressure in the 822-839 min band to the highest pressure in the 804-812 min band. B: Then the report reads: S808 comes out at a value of 96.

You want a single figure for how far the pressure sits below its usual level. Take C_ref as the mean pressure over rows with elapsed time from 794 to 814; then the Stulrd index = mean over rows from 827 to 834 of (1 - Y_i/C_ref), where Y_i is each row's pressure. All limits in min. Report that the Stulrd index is -0.09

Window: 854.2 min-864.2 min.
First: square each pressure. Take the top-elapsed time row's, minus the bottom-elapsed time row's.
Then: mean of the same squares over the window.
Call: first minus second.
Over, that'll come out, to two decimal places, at -0.97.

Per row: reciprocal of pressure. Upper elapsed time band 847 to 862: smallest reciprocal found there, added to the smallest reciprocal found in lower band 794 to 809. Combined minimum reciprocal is 1.54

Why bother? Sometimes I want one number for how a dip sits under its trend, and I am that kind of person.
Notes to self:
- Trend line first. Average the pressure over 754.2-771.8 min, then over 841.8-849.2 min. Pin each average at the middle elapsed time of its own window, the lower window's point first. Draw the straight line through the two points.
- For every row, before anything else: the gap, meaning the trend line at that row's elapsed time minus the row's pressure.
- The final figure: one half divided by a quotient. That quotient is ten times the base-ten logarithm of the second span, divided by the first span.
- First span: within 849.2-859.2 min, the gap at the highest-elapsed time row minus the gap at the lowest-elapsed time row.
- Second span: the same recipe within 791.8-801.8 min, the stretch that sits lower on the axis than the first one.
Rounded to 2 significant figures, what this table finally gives -0.013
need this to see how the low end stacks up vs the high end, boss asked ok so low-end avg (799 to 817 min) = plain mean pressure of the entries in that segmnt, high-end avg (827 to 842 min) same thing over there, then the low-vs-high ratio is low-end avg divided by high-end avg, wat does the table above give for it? 0.93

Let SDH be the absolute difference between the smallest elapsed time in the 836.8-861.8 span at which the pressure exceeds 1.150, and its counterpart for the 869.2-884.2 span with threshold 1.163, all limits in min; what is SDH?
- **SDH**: 35.0 min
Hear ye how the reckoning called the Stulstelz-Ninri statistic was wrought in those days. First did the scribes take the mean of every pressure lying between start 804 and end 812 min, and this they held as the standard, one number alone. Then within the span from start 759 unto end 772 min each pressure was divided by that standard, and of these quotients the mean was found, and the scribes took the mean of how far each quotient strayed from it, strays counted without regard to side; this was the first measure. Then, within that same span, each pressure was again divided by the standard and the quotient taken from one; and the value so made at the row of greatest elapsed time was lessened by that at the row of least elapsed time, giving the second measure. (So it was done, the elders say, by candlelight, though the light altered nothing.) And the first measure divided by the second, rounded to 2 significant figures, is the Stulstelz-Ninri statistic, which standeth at 1.3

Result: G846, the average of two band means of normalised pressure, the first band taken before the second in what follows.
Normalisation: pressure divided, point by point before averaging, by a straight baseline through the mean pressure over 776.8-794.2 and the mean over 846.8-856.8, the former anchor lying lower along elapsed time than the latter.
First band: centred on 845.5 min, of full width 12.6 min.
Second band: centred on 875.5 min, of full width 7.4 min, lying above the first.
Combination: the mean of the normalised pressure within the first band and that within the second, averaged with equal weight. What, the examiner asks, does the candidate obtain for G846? 1.00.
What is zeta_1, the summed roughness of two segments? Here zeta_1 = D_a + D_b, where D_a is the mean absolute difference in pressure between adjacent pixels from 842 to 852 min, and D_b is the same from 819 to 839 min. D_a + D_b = 0.12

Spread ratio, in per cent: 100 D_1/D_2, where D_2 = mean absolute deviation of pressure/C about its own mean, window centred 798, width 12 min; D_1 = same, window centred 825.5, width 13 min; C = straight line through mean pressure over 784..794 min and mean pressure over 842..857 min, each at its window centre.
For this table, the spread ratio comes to 44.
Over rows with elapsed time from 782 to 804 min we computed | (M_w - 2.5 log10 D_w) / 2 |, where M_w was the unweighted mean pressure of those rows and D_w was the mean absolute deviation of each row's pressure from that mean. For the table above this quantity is 2.01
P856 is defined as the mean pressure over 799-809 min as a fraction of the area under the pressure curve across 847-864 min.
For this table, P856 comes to 0.06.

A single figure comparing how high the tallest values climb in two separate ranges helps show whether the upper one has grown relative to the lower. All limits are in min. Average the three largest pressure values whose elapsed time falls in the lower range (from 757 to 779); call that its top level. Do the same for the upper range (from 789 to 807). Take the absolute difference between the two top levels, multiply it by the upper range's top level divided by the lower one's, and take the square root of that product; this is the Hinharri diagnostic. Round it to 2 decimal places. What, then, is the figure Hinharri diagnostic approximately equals 0.32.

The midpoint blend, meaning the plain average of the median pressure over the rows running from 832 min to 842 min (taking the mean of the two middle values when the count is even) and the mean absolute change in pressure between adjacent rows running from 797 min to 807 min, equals 0.604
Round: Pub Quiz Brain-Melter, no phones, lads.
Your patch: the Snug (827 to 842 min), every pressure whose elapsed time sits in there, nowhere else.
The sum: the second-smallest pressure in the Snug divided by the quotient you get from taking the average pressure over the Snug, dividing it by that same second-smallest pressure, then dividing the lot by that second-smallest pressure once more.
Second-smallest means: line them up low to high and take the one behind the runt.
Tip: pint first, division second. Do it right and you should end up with 1.10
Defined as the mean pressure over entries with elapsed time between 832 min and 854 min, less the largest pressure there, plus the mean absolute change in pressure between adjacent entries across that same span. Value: -0.032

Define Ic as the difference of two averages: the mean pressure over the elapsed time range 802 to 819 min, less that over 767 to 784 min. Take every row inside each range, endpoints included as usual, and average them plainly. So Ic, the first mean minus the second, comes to -0.14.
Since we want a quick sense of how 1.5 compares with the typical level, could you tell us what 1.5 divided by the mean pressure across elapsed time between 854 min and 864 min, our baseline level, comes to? 1.36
